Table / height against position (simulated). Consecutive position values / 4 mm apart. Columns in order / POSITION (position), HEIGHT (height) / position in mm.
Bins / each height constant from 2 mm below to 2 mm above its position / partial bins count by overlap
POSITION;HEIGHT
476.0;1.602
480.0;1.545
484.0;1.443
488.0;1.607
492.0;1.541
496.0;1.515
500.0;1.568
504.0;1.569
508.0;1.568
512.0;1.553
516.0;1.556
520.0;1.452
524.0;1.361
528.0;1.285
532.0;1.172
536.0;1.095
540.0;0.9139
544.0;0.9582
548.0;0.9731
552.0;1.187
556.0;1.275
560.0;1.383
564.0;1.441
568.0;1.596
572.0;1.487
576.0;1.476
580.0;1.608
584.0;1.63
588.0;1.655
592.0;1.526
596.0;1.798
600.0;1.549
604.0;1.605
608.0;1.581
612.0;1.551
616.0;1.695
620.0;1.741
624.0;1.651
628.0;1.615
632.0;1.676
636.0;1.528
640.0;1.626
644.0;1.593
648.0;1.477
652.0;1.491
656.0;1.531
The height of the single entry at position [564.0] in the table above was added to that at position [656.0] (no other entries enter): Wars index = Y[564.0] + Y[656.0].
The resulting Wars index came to 2.97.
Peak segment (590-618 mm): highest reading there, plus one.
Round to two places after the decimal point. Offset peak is 2.80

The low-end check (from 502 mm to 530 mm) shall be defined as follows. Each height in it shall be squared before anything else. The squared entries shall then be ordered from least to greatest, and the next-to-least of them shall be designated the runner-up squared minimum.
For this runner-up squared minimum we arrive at 1.9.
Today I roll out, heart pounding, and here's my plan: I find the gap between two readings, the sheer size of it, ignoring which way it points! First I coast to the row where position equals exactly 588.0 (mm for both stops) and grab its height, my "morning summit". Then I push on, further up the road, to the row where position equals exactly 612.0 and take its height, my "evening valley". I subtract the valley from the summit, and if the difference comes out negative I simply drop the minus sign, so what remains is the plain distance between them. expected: 0.10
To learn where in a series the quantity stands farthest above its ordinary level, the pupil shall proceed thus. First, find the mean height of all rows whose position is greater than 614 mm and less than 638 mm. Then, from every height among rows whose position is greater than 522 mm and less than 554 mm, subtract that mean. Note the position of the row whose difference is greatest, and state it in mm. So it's 524.0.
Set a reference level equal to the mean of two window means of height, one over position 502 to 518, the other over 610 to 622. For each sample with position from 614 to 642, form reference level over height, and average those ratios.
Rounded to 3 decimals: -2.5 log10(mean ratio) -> 0.022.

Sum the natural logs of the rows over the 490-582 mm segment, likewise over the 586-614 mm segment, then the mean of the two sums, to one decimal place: 5.1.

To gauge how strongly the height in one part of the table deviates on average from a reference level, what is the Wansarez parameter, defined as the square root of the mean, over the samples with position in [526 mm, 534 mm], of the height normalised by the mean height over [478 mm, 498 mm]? 0.90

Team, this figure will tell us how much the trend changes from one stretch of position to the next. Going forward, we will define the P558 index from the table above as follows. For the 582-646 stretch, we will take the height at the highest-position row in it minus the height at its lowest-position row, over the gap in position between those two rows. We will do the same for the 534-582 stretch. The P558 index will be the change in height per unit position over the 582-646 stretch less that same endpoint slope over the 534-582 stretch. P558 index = -0.012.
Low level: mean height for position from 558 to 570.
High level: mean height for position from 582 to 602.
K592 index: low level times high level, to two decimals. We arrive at 2.40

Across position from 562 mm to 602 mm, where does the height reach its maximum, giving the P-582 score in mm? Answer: 596.0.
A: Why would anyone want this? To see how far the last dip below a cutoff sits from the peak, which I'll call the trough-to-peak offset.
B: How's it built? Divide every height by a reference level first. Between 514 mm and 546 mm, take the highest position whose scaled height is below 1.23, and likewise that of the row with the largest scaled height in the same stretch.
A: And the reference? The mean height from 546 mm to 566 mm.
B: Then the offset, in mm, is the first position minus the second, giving 28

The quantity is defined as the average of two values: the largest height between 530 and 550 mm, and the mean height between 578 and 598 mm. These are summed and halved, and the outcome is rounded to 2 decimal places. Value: 1.41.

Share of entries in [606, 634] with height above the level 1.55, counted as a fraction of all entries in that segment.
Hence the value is 1.0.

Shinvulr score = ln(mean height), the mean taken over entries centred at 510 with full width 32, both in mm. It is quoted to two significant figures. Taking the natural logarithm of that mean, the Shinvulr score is 0.42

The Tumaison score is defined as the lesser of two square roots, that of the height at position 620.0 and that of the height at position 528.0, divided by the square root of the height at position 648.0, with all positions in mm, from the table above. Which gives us 0.93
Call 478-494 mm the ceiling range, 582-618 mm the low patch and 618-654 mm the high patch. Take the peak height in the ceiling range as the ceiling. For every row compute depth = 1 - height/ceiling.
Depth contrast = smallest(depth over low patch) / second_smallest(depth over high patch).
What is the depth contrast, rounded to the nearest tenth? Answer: 2.8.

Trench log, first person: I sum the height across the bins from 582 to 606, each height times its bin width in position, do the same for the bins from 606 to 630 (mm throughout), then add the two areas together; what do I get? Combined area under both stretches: 78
